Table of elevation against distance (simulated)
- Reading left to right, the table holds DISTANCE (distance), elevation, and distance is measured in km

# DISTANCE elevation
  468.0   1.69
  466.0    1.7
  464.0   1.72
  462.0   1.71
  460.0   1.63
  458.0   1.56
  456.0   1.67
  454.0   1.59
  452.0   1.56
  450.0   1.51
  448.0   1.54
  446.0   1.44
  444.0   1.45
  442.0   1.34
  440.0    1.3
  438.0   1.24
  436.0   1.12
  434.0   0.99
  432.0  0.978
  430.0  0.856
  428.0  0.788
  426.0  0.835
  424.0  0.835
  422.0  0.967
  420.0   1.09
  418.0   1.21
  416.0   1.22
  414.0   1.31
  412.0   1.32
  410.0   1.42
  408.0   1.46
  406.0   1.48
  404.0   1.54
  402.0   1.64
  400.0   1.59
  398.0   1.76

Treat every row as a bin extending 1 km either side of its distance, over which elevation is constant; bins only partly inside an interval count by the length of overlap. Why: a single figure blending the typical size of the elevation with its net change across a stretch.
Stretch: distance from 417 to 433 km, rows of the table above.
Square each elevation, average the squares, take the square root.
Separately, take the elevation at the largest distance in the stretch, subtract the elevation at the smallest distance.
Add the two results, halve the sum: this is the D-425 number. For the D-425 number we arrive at 0.36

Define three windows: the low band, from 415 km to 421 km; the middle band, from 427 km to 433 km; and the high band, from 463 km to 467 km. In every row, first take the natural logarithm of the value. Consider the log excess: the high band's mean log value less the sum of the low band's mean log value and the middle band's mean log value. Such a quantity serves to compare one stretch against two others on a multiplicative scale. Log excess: 0.5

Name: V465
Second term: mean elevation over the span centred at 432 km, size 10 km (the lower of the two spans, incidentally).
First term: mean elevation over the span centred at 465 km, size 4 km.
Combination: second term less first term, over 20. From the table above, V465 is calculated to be -0.038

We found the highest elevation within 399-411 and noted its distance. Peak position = 402.0 km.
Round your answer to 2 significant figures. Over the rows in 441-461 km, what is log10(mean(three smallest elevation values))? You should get 0.15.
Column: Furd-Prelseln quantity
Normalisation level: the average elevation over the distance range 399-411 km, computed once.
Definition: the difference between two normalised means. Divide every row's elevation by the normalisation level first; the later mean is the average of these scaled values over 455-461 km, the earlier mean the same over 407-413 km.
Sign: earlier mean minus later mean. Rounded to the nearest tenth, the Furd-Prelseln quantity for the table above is -0.1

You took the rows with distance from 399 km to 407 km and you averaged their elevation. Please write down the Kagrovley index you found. 1.6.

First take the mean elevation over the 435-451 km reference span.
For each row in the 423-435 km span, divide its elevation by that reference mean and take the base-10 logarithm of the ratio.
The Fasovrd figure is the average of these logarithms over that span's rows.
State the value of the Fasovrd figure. -0.19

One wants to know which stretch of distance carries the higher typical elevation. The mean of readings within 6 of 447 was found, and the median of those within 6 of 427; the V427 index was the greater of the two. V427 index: 1.47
